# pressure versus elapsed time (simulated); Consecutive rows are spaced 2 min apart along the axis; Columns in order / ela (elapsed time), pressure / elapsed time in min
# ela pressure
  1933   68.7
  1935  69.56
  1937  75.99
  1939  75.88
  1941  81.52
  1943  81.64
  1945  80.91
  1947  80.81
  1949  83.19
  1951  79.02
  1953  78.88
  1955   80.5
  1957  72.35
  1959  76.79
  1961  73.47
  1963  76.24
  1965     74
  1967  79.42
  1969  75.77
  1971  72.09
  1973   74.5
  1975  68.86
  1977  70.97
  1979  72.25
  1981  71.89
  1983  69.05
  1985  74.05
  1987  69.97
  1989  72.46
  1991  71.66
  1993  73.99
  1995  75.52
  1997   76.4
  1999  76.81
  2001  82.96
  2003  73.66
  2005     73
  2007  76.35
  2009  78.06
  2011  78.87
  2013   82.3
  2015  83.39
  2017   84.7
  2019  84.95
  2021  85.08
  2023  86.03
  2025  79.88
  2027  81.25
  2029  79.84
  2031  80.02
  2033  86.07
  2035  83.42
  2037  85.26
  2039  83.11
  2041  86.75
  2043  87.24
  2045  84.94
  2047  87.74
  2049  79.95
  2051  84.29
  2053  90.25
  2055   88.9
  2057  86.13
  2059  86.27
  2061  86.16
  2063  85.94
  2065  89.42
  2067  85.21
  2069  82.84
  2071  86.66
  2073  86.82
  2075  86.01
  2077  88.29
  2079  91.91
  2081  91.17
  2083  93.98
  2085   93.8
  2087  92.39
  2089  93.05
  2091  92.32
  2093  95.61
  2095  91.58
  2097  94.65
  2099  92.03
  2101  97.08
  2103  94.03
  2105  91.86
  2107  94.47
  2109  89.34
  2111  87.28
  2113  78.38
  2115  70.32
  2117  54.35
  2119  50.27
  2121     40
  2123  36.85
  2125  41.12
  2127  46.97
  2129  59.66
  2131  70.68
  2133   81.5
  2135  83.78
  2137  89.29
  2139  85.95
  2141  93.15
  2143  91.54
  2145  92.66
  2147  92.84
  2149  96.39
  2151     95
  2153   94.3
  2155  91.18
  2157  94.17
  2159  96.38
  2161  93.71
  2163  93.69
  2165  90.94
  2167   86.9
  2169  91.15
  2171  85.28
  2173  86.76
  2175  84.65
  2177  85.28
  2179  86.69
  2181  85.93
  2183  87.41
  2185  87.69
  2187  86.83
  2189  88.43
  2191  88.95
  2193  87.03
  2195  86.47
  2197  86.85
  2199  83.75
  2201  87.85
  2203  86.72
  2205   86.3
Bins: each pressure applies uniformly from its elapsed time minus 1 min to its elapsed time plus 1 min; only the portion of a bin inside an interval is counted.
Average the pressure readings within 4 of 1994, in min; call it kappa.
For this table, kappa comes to 74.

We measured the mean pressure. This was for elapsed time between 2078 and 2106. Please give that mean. 93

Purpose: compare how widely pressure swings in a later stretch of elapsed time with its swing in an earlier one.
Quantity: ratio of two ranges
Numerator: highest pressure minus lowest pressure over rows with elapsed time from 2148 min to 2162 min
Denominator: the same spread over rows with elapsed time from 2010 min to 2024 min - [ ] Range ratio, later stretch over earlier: 0.73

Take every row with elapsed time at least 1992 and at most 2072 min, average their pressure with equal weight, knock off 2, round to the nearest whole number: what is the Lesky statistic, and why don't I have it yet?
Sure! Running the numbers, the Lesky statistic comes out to 81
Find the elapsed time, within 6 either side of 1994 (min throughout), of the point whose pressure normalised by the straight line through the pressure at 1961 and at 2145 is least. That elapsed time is 1991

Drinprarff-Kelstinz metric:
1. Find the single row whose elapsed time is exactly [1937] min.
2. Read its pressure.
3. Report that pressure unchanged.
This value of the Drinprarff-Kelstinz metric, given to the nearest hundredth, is 75.99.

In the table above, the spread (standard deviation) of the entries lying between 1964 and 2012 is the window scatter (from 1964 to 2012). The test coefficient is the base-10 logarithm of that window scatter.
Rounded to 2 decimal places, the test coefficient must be 0.53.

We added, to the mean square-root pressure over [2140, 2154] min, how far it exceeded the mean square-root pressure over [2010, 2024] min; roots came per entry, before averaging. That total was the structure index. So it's 10.2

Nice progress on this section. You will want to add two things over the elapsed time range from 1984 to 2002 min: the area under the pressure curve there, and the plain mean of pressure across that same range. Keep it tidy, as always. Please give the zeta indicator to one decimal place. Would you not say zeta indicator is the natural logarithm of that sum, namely 7.3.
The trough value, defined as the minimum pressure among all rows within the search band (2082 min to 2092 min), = 92.32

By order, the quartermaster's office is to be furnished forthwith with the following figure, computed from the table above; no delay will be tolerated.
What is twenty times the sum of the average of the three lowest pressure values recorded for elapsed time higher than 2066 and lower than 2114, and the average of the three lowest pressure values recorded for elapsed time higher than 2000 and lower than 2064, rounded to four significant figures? 3130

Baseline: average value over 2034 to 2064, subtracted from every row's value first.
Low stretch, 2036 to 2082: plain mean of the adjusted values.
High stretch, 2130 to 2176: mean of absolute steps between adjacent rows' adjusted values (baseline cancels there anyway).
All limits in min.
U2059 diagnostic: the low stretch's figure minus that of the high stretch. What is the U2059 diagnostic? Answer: -2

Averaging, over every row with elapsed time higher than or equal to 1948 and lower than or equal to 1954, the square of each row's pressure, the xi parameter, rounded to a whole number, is 6462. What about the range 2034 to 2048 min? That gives 7312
